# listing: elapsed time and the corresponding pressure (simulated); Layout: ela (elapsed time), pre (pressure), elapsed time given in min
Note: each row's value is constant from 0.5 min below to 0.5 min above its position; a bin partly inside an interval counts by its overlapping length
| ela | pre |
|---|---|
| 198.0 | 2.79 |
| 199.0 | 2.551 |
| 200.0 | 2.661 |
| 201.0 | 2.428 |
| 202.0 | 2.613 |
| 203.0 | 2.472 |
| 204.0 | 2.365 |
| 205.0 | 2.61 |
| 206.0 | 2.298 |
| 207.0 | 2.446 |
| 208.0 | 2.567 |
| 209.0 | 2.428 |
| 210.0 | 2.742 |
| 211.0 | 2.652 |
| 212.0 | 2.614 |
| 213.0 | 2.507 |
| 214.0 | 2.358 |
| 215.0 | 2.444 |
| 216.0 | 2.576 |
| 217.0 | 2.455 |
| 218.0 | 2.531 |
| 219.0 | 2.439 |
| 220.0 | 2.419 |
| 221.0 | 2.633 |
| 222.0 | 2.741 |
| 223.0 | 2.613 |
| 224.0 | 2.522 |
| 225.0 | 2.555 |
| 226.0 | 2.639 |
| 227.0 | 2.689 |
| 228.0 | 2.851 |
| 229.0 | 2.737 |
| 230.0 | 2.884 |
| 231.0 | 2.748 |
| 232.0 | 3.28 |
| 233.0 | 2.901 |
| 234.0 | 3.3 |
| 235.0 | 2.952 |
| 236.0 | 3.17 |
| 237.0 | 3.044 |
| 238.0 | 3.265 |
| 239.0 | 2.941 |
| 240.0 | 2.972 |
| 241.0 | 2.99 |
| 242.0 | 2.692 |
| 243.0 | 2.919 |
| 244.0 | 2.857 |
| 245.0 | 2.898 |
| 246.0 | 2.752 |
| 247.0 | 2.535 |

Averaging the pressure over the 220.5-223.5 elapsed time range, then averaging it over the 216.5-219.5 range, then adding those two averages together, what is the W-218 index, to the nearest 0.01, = 5.14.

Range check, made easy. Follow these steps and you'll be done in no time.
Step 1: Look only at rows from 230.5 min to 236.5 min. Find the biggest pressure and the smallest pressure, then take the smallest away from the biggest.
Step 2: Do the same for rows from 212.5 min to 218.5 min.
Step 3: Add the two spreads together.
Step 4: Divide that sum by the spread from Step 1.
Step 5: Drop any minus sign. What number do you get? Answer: 1.39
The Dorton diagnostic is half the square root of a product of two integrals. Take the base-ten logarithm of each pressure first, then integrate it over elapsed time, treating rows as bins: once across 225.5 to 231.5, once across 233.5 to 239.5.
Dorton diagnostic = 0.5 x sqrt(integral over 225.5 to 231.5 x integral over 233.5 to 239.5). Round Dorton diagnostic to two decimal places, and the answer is 1.40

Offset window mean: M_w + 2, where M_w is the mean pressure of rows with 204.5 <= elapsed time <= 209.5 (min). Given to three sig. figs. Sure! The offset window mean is 4.47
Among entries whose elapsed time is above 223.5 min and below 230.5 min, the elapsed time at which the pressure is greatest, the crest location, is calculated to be 230.0 min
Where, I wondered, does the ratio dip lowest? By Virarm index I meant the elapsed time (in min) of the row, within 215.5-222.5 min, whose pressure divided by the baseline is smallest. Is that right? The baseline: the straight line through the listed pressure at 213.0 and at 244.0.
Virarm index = 220.0 min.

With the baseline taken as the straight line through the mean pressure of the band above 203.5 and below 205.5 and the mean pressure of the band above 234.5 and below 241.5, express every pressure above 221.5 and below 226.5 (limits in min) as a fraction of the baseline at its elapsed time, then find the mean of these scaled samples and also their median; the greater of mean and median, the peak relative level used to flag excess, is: 0.929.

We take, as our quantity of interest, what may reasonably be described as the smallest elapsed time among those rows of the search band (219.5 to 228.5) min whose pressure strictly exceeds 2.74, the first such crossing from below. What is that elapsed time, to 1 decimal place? 222.0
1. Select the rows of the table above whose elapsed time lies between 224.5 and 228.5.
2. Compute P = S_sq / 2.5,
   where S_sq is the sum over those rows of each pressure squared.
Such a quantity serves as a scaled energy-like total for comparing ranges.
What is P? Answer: 11.5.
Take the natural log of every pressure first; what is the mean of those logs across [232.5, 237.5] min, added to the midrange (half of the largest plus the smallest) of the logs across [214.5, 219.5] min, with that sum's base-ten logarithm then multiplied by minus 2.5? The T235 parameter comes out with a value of -0.77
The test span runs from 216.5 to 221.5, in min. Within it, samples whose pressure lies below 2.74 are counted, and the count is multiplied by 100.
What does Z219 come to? 500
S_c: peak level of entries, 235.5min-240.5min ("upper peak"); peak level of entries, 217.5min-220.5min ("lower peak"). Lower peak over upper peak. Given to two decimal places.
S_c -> 0.78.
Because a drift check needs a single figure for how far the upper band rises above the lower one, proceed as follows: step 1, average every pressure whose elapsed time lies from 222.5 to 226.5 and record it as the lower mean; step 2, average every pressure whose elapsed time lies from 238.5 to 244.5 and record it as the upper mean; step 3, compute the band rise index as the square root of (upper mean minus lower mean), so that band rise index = 0.56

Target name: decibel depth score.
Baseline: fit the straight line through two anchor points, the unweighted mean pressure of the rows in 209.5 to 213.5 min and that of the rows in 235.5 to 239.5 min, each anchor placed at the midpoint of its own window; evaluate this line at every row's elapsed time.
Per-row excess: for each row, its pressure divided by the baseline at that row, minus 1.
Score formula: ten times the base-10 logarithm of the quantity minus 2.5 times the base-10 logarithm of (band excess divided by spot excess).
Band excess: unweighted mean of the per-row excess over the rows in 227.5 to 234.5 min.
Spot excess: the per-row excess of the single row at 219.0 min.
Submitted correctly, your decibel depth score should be 4.3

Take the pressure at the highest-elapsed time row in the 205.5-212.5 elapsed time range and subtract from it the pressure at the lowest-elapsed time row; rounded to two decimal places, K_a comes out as 0.32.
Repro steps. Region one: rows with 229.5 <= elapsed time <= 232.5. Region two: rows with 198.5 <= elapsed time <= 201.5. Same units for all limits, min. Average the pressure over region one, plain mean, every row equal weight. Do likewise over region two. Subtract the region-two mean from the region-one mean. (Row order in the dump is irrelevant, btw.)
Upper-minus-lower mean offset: 0.42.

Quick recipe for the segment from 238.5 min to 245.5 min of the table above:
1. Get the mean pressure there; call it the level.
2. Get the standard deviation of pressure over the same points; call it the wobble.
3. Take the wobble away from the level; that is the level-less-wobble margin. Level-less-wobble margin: 2.80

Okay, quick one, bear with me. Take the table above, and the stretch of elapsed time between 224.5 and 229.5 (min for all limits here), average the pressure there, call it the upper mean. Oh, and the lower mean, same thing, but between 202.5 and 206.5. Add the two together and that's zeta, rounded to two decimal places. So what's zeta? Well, 5.13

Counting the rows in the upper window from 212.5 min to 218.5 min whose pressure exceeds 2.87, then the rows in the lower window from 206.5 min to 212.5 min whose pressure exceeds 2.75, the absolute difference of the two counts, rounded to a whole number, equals 0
